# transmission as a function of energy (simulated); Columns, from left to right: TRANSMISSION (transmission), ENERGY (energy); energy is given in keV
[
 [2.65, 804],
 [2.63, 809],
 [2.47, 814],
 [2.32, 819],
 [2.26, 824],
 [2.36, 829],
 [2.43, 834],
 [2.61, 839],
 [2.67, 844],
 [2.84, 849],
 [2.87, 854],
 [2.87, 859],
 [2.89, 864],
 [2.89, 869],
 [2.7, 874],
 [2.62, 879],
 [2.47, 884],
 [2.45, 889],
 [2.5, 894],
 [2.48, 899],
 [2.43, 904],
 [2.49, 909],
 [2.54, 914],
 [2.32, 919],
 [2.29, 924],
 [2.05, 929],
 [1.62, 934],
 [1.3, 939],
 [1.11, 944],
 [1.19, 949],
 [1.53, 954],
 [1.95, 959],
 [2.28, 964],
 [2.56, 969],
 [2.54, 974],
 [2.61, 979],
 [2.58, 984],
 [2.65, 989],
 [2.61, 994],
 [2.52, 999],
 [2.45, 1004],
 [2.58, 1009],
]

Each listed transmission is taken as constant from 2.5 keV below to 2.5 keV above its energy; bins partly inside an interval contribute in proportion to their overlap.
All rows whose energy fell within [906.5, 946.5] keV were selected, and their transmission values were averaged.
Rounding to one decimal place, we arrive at 2.0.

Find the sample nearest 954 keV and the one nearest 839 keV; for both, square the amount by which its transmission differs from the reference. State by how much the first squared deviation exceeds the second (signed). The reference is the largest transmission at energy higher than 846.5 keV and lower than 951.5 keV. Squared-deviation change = 1.77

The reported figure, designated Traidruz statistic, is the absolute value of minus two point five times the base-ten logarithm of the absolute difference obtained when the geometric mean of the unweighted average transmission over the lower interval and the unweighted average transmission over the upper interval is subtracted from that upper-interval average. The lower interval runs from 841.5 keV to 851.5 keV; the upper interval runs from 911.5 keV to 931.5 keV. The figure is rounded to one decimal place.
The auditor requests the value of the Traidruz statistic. 1.7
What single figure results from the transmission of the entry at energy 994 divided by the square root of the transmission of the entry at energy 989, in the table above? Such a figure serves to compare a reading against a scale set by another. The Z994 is 1.6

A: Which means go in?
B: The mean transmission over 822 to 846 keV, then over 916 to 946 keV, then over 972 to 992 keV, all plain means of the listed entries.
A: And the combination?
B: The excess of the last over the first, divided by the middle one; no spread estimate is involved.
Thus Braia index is 0.07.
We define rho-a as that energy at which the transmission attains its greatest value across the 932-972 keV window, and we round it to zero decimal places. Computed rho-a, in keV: 969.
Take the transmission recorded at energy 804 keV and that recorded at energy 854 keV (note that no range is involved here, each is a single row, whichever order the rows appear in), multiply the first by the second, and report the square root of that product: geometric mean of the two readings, 2.76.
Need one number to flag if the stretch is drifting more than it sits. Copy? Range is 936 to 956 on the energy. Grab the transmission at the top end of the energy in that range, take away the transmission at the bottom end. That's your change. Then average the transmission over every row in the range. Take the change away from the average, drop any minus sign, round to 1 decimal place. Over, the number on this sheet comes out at 1.1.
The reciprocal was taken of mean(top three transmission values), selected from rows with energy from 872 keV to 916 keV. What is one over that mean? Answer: 0.382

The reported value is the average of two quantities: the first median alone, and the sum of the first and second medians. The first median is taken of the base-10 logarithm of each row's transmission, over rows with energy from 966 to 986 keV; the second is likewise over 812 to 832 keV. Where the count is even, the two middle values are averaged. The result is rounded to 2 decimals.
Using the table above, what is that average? 0.59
